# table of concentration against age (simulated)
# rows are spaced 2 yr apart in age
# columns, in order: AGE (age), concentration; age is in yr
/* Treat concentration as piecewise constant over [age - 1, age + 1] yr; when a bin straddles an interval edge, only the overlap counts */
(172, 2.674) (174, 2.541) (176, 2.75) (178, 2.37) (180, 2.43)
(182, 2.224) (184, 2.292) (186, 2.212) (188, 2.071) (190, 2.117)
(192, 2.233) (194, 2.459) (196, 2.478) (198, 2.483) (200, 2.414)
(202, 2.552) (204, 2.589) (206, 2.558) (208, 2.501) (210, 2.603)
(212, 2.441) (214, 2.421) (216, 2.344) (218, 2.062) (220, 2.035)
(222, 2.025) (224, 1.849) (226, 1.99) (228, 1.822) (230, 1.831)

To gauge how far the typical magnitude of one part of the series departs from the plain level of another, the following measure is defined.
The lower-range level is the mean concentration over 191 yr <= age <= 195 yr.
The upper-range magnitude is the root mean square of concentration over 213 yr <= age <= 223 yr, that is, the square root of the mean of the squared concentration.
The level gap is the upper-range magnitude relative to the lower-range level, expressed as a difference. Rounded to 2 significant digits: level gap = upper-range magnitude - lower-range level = -0.16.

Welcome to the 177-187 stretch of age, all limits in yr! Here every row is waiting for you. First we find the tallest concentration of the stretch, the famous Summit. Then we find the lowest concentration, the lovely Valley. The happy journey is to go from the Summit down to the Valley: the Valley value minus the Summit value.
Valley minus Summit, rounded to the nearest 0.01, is -0.22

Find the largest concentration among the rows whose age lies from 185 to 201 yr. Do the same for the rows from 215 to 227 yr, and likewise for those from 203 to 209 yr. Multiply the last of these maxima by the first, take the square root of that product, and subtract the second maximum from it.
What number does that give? 0.19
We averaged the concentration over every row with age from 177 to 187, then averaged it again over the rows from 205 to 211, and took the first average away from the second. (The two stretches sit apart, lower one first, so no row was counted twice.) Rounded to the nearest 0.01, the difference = 0.25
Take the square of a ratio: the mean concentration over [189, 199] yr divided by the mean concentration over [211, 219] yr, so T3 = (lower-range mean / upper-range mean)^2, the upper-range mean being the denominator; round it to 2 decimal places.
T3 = 1.03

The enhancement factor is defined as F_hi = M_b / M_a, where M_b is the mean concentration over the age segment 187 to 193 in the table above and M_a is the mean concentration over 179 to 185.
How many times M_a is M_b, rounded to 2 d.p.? 0.92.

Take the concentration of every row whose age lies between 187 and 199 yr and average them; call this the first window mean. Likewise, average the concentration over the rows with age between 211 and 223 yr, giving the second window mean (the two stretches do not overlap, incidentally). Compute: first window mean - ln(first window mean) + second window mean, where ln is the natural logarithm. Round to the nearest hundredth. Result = 3.69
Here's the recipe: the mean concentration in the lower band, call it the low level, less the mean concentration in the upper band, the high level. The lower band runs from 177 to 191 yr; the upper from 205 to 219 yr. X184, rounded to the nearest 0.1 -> -0.2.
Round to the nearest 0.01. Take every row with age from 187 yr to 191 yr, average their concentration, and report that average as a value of 2.09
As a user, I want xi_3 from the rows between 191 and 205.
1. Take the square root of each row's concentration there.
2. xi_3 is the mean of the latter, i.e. 1.57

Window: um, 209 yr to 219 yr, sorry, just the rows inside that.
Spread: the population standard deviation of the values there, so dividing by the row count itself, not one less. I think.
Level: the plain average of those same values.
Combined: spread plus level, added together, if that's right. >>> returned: 2.55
